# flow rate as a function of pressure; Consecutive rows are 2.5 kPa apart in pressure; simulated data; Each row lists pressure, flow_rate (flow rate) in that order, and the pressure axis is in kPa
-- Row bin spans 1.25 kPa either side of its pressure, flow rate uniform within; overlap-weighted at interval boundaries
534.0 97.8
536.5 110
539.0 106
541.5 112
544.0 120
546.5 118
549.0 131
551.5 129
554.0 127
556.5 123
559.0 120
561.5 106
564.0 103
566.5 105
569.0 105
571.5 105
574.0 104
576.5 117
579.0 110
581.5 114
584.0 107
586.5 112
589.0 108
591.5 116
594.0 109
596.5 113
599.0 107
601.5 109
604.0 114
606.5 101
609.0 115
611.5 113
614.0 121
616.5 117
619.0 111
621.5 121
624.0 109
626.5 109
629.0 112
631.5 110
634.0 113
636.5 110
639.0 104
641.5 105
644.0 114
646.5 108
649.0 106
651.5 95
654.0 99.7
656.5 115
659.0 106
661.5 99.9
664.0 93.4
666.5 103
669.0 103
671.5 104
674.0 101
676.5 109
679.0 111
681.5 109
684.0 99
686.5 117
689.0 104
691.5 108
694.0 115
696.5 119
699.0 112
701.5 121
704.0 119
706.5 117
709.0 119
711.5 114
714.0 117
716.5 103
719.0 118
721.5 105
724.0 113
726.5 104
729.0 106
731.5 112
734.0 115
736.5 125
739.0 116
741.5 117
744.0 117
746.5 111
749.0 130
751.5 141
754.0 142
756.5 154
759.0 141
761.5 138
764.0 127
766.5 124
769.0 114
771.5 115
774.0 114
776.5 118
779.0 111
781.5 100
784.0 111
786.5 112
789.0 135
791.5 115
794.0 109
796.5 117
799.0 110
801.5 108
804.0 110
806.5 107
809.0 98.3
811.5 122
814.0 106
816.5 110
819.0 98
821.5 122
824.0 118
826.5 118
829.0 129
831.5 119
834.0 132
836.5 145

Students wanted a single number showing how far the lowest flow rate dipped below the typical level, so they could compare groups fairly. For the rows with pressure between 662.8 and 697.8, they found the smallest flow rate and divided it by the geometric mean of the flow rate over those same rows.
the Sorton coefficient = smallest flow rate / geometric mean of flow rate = 0.876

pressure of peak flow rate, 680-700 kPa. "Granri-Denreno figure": 696.5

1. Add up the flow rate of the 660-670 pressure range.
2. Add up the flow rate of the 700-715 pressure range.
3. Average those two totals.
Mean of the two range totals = 553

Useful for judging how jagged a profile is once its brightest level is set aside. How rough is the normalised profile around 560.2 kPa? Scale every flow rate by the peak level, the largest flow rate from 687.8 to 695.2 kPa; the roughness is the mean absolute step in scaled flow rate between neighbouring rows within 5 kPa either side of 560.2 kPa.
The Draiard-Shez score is 0.0580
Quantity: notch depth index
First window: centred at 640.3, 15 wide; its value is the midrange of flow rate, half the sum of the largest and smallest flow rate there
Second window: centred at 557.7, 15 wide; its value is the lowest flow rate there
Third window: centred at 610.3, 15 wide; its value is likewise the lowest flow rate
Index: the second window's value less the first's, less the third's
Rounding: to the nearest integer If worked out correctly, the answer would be -107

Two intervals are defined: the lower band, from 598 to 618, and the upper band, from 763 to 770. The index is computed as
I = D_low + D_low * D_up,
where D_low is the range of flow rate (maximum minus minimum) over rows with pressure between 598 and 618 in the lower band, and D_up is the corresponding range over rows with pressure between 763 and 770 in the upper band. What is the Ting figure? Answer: 280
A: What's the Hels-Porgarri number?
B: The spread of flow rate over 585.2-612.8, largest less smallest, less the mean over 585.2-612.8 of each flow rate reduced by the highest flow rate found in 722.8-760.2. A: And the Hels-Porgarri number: 58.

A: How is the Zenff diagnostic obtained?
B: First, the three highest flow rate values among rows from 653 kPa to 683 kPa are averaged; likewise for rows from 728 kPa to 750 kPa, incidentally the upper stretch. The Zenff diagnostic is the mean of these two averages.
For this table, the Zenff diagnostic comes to 118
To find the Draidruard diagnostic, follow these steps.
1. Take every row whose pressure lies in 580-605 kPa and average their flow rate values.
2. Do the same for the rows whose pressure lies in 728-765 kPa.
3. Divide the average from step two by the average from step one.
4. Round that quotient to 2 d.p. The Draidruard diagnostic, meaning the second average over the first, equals 1.14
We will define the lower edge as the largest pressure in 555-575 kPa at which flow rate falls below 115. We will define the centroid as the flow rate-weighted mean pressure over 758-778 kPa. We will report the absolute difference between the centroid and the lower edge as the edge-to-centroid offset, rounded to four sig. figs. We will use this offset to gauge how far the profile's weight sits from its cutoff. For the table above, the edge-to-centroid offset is 193.3 kPa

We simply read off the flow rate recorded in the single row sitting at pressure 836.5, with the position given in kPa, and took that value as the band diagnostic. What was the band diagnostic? 145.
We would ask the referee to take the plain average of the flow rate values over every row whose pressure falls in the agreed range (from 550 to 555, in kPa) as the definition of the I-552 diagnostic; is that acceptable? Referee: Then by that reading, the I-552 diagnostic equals 128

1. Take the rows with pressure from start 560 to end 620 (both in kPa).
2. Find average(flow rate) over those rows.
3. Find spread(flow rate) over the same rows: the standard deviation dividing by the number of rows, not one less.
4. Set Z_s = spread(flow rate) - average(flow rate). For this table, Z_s -105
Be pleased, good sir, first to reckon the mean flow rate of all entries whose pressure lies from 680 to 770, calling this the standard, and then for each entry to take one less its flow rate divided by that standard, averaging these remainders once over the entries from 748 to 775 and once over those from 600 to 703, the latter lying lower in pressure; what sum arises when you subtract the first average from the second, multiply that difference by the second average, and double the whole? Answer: 0.030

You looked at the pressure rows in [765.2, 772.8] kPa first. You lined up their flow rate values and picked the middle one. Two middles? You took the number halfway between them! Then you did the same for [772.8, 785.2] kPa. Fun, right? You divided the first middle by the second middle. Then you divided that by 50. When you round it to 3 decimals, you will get 0.021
